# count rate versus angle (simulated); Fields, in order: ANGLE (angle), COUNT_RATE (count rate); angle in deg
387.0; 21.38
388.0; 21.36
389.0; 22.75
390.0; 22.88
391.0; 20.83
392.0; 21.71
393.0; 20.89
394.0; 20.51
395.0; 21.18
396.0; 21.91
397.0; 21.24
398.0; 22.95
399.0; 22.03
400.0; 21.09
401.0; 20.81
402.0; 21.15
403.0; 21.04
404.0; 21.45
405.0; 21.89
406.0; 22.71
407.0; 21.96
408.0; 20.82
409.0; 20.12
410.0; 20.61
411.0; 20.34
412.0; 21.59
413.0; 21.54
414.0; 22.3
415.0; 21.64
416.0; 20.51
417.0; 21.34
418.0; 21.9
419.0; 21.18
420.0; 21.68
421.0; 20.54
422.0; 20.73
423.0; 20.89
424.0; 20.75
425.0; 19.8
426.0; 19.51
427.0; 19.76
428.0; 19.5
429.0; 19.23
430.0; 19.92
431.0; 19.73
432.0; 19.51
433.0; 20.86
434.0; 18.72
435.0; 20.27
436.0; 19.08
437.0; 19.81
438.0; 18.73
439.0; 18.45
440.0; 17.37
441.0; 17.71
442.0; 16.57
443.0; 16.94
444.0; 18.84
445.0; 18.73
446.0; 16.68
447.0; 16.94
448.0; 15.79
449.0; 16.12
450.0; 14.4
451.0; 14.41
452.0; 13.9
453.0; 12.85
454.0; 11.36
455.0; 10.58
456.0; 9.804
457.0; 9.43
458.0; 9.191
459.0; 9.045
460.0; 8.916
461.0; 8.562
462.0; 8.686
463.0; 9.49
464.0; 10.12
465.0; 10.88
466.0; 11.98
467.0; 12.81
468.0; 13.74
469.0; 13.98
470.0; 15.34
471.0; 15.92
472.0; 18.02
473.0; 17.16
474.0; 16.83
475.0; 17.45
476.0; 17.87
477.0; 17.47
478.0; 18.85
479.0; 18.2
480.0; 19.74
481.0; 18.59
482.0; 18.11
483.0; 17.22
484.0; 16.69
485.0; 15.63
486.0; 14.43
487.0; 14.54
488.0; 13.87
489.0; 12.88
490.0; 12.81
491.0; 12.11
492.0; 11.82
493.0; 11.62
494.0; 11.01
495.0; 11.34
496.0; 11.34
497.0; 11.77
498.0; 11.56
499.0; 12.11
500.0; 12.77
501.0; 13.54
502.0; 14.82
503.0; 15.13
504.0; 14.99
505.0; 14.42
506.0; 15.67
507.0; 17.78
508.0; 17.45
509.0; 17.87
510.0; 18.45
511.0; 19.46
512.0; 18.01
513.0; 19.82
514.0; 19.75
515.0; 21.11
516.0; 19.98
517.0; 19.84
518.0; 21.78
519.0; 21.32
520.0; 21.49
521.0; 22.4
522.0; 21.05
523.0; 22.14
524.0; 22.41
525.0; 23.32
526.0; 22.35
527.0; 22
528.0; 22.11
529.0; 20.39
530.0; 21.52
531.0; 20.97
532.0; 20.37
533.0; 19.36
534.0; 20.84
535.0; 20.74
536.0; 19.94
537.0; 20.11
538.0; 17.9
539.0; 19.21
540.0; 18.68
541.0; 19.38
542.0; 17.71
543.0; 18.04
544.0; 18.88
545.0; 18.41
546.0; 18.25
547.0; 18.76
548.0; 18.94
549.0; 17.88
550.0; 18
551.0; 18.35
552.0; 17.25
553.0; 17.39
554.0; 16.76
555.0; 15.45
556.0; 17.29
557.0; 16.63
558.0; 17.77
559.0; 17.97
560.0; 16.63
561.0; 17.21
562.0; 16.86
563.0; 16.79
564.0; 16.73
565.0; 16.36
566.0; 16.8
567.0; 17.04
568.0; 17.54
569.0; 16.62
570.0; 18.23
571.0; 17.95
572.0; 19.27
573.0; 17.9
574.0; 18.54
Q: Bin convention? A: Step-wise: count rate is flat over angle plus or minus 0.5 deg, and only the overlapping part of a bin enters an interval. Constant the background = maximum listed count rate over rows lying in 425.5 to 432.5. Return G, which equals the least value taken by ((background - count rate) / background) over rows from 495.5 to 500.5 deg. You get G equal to 0.36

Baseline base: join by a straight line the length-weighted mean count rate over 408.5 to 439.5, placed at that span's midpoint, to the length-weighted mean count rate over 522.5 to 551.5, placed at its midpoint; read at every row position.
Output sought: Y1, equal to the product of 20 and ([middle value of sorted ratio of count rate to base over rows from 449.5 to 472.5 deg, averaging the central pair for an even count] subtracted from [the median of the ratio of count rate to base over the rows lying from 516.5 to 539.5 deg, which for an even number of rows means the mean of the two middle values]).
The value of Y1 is 10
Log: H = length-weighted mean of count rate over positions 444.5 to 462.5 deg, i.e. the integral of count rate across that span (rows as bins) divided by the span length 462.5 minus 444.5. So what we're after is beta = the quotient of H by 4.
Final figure 3.1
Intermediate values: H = 13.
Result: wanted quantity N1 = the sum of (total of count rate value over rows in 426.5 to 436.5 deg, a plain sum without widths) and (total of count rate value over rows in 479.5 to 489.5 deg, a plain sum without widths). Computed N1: 358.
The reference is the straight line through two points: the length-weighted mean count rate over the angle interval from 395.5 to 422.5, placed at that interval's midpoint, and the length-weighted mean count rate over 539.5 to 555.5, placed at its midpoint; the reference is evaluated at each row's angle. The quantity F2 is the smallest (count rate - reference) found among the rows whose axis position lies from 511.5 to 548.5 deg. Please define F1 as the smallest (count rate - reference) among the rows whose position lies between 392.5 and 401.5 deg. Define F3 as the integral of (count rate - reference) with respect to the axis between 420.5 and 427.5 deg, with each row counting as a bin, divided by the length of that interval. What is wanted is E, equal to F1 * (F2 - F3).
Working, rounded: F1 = -1.2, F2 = -0.9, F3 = -1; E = 0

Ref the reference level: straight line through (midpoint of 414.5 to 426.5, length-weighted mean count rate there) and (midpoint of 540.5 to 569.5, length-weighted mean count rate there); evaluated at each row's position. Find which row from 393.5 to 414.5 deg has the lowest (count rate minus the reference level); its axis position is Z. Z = 409.0 deg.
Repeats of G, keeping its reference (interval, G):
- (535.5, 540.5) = -0.01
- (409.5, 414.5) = -0.12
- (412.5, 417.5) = -0.12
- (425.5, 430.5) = 0.00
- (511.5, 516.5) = -0.06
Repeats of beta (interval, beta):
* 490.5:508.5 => 3.4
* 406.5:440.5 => 5.1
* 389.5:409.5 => 5.4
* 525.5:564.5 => 4.7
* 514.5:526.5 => 5.4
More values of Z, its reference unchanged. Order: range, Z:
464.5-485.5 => 465.0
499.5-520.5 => 500.0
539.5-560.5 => 555.0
